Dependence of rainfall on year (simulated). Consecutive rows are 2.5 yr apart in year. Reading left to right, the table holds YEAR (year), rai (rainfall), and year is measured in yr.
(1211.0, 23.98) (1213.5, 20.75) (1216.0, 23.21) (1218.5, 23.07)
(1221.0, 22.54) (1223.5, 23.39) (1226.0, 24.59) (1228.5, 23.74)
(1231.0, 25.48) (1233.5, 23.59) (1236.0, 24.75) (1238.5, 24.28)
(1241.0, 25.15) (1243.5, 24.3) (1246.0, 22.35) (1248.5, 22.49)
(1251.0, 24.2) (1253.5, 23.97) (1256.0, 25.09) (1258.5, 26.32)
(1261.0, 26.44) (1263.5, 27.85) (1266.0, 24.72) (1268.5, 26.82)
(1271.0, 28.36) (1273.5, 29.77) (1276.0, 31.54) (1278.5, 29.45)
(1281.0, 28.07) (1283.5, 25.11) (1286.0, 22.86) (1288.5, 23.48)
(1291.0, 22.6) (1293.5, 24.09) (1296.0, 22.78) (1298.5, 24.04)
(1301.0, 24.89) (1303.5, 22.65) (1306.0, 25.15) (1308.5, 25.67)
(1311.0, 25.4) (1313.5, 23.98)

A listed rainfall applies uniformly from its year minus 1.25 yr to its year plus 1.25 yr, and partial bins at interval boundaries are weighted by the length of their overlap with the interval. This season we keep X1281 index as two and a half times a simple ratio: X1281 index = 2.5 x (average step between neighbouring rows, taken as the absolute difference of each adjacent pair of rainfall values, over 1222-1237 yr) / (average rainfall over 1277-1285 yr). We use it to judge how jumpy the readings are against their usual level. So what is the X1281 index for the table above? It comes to 0.12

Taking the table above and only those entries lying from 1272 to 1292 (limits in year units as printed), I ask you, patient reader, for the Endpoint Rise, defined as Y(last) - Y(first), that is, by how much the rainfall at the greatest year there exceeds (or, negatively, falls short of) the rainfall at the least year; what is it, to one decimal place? -7.2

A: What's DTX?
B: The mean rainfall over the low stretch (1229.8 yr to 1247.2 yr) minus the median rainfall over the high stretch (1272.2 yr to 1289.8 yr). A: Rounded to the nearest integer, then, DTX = -4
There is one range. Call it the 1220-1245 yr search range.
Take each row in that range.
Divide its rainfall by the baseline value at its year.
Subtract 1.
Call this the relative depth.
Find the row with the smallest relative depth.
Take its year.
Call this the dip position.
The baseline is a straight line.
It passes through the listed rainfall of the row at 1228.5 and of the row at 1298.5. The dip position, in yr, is 1221.0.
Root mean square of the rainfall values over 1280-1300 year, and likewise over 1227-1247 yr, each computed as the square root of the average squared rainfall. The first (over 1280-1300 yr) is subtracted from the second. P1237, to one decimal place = 0.0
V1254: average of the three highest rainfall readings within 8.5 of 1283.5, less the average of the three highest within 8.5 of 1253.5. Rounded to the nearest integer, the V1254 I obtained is 4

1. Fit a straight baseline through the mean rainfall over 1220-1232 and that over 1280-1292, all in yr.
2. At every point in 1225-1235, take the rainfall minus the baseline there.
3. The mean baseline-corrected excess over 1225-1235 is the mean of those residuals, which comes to 0.4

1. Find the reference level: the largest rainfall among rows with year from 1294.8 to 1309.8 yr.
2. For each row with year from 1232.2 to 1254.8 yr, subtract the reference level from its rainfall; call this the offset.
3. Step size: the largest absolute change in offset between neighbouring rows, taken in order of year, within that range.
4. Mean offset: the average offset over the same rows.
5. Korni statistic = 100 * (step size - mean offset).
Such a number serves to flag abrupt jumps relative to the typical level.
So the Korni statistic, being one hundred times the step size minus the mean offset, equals 372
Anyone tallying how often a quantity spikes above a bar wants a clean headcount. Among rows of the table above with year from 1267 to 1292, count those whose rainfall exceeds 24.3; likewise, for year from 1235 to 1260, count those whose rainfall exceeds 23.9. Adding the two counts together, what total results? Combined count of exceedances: 15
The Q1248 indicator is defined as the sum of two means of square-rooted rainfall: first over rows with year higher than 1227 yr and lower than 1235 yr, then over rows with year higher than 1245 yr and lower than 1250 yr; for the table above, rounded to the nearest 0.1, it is 9.7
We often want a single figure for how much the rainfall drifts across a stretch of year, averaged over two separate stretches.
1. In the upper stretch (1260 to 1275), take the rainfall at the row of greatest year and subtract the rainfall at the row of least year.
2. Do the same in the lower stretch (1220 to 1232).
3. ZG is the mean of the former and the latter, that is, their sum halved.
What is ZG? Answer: 3.1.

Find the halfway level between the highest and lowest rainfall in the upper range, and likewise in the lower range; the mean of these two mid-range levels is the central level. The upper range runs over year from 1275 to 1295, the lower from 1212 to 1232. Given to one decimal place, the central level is 25.1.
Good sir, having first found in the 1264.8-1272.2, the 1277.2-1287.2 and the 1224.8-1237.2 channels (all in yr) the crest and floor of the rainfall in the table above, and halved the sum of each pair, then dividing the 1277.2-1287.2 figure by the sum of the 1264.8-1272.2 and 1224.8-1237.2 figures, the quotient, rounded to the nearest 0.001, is 0.512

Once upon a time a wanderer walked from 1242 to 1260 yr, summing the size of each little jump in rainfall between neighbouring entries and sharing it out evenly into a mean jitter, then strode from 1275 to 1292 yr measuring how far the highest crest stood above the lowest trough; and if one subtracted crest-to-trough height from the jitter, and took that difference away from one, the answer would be 9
